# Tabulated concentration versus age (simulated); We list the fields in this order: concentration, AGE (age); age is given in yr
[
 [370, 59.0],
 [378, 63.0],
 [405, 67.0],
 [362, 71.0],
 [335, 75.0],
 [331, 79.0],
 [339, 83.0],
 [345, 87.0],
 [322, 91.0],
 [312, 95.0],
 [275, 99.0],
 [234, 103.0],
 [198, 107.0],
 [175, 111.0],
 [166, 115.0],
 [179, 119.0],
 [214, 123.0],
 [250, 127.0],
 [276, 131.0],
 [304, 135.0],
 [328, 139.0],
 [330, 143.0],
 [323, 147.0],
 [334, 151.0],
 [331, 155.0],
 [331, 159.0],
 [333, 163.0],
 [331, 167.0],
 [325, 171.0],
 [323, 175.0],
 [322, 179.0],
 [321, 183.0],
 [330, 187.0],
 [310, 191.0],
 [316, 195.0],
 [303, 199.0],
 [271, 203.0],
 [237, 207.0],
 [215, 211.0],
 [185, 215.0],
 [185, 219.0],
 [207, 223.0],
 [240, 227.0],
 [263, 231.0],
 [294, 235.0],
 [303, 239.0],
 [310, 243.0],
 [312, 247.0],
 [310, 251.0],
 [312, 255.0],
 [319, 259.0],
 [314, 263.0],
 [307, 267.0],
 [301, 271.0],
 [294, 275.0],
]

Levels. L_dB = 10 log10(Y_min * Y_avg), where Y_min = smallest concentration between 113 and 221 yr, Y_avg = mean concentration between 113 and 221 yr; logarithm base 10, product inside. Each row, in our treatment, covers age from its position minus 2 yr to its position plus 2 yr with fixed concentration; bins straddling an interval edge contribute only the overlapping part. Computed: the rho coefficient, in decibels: 46.7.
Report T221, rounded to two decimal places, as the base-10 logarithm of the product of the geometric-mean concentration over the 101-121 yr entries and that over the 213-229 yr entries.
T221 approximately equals 4.58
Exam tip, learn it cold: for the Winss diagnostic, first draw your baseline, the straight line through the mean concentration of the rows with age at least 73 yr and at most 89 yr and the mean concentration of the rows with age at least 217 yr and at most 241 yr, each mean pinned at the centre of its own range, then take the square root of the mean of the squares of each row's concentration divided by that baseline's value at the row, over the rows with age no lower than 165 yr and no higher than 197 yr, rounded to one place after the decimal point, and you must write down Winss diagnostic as 1.2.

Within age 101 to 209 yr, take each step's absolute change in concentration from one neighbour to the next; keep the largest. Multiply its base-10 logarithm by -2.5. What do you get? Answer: -3.89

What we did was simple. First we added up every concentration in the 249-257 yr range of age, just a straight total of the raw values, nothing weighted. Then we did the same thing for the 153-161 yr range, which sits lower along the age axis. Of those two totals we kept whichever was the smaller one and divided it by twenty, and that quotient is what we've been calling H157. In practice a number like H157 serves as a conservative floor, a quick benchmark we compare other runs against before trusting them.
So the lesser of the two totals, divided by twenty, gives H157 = 31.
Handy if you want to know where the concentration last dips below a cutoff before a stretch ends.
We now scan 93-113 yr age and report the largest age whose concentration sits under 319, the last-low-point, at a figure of 111.0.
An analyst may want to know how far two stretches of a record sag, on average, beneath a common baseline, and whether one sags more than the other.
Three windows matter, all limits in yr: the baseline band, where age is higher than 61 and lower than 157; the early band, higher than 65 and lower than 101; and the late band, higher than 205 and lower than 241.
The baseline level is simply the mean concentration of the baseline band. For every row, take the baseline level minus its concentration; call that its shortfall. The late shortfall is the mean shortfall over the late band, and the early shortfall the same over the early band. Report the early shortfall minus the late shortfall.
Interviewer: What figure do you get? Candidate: -100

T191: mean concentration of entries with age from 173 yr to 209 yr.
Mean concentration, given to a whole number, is 304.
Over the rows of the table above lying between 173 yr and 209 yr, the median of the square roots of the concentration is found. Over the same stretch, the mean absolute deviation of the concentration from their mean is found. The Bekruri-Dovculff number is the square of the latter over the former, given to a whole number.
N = 28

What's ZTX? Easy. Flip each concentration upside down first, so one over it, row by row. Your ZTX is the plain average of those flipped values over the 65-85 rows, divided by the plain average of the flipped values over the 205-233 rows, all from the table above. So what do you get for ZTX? 0.61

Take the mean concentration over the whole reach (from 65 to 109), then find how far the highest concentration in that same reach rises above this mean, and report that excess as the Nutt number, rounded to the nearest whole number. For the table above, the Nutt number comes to 91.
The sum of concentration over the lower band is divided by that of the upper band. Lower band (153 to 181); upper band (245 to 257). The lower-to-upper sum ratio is 2.5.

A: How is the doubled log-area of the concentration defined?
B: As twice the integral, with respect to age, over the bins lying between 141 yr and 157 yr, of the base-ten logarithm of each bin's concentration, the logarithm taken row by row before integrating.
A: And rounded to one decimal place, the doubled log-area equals 80.6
